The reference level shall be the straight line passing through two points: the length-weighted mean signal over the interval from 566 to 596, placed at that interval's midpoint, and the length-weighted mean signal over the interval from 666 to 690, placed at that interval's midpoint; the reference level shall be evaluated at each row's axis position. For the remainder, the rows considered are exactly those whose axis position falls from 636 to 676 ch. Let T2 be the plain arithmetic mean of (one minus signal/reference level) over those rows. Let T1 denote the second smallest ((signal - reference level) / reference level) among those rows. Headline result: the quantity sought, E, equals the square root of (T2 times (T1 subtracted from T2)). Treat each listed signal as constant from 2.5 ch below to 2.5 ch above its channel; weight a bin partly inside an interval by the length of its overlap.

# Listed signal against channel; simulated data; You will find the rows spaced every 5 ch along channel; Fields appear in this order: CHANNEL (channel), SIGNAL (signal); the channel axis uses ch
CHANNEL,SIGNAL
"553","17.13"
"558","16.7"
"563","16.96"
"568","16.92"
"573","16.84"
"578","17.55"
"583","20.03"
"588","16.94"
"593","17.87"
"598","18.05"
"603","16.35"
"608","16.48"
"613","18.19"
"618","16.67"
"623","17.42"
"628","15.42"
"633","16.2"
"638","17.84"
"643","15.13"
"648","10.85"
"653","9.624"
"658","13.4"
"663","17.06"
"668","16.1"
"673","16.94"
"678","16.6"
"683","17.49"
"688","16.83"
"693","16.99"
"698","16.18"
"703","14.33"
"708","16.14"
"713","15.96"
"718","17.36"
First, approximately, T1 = -0.36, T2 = 0.141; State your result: 0.27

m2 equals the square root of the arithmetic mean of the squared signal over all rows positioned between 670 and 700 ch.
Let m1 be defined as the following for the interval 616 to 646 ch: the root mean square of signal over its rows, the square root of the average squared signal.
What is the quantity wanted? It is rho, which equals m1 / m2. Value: 1.0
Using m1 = 16.5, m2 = 16.8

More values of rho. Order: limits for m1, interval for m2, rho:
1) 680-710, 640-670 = 1.2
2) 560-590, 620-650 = 1.1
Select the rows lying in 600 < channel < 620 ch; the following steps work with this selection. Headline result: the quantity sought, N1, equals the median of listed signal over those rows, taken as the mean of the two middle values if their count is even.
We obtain 16.6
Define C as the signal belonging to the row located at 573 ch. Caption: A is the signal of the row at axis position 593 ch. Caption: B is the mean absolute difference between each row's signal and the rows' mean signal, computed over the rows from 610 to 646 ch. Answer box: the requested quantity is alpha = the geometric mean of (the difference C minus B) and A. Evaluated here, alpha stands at 16.8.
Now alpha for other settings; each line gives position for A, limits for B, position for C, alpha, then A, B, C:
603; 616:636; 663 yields 16.4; 16.35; 0.6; 17.06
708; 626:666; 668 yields 14.9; 16.14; 2.4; 16.1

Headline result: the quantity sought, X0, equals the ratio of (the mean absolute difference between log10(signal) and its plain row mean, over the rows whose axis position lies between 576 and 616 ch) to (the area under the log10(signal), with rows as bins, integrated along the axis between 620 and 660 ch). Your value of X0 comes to 0.0005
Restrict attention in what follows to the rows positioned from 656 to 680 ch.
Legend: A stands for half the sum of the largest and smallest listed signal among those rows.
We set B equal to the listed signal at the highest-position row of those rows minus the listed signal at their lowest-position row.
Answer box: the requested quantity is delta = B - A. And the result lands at -12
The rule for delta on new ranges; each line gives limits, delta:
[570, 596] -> -17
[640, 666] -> -11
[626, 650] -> -19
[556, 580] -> -16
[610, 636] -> -19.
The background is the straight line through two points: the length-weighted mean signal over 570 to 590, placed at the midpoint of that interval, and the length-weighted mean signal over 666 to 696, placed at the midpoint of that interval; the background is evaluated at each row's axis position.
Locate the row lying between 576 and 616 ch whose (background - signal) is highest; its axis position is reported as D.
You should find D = 603 ch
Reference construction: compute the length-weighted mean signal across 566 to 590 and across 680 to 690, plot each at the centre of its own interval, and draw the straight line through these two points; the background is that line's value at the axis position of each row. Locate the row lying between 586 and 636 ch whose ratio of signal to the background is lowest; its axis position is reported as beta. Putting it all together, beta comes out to 628 ch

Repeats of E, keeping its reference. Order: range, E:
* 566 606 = 0.02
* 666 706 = 0.03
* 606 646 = 0.07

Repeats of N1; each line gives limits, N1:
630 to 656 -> 15.1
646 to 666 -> 12.1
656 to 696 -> 16.9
